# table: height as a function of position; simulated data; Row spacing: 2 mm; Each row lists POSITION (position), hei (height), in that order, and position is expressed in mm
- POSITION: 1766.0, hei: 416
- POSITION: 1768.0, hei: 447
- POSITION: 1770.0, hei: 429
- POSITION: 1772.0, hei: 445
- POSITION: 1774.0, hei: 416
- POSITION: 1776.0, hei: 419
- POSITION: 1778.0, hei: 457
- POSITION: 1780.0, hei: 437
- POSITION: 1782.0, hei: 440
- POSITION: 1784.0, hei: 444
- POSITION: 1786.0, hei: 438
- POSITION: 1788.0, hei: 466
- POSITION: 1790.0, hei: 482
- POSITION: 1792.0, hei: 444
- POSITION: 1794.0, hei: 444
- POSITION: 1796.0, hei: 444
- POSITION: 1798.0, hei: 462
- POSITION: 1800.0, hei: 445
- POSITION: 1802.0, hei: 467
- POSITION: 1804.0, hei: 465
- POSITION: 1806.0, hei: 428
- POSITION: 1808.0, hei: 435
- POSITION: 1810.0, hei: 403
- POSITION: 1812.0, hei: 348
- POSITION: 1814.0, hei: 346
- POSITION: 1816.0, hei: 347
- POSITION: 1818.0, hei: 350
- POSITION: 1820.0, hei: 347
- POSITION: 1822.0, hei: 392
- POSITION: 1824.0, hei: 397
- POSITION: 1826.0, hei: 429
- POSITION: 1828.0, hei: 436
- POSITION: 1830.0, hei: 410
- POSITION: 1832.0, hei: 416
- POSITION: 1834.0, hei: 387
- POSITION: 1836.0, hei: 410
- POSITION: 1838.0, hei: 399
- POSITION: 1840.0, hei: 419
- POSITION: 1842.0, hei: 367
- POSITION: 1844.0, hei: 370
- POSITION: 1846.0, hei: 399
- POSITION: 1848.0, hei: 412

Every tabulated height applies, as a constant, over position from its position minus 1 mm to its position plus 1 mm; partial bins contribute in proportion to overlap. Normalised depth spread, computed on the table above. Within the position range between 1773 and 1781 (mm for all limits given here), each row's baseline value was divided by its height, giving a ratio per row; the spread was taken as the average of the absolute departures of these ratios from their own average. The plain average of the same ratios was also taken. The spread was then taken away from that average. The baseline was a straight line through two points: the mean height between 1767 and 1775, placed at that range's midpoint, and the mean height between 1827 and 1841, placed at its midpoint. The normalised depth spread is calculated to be 0.97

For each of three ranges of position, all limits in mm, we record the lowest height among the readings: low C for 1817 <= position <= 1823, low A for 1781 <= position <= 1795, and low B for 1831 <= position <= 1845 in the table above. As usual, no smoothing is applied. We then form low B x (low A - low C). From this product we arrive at 33397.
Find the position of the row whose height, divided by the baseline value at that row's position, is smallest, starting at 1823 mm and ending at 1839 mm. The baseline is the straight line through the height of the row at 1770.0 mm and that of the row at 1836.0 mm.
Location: 1834.0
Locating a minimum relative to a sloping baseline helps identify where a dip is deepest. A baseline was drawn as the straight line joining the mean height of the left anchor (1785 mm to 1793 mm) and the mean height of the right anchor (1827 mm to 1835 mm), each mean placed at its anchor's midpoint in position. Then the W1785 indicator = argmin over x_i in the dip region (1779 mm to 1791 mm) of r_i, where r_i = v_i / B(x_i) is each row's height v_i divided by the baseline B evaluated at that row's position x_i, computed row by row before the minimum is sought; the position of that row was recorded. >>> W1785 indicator 1780.0 mm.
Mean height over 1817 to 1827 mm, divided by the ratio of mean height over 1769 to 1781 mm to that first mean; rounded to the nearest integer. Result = 338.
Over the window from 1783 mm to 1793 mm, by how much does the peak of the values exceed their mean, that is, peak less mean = 27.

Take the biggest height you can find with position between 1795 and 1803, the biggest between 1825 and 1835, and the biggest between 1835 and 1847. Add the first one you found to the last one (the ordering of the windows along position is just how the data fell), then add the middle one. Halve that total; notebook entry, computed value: 661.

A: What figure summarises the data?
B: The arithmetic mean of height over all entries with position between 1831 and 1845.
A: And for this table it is 395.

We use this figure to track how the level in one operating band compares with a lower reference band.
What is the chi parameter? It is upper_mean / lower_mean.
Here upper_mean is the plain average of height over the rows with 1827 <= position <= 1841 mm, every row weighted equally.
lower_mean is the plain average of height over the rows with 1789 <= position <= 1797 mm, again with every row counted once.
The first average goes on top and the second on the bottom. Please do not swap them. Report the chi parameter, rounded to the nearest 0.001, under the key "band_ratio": 0.906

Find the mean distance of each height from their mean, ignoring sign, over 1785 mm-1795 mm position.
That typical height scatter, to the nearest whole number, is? 15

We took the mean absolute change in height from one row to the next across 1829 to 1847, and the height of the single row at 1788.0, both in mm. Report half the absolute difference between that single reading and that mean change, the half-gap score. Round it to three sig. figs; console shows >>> 222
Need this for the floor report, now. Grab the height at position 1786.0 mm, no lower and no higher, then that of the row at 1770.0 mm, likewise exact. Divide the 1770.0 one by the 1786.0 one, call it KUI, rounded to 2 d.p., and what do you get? 0.98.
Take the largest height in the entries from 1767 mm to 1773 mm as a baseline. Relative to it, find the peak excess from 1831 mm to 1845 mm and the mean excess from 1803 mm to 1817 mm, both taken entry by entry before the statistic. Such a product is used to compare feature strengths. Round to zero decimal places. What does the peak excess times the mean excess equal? 1428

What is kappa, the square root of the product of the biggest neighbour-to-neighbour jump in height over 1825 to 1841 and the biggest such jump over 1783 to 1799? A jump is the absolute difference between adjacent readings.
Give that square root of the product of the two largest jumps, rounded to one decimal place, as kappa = 33.2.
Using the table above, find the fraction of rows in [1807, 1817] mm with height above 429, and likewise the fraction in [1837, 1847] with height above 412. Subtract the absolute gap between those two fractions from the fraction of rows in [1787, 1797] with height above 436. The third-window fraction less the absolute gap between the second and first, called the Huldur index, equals 1.00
